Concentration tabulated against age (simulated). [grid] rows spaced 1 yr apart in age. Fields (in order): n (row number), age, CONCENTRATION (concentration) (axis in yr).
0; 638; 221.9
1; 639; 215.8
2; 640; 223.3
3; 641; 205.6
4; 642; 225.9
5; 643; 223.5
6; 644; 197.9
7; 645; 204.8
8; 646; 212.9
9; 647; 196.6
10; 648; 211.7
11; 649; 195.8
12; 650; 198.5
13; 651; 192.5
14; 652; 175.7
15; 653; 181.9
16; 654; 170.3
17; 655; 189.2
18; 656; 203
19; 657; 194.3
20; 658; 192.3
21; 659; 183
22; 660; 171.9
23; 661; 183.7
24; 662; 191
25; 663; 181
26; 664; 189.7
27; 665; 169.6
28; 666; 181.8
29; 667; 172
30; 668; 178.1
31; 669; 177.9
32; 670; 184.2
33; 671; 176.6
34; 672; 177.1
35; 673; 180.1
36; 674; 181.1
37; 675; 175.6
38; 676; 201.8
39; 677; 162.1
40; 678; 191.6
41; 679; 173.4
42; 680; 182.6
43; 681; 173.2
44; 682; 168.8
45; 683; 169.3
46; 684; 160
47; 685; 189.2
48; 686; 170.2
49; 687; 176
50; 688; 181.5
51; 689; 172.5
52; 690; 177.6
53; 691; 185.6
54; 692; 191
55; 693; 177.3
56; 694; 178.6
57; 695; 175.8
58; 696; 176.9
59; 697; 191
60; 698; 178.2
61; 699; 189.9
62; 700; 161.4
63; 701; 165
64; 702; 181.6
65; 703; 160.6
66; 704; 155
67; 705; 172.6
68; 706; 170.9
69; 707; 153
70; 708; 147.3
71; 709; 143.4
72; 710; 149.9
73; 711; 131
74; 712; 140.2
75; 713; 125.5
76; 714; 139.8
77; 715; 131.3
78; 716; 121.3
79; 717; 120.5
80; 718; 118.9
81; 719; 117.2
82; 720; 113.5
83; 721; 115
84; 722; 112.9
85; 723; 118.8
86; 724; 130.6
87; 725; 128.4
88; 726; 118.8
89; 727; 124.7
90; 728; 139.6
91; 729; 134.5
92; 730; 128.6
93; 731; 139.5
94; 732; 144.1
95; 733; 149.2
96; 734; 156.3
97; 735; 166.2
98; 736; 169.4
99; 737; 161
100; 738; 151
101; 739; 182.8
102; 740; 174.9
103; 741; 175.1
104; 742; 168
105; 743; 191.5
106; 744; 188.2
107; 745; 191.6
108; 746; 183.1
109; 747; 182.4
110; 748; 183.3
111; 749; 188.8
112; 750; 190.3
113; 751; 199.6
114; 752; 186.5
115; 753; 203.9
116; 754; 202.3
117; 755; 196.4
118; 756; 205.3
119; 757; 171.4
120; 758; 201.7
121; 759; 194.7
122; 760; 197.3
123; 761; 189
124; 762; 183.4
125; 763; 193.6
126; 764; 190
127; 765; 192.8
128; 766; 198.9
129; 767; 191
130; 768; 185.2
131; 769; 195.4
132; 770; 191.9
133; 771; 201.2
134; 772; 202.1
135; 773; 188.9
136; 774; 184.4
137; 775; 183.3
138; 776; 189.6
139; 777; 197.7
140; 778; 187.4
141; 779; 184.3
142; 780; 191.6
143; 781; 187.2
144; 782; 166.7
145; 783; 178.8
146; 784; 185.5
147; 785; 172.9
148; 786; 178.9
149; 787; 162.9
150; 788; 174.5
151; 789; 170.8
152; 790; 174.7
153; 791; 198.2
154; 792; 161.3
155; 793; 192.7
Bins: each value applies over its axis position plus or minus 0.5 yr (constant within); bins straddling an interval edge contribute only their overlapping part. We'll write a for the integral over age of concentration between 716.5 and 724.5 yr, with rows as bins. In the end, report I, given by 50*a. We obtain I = 47370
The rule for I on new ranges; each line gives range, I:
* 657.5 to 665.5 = 73110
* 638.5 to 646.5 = 85485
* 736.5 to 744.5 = 69625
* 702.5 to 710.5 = 62635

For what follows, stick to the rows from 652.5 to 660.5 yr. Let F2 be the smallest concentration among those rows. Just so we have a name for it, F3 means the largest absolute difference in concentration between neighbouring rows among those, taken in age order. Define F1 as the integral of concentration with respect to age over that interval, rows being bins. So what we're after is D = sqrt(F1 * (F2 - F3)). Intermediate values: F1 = 1486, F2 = 170.3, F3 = 19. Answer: 474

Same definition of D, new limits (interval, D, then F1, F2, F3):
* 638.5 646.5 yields 543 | 1710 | 197.9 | 26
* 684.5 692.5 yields 467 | 1444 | 170.2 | 19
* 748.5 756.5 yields 516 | 1573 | 186.5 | 17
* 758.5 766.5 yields 516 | 1540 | 183.4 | 10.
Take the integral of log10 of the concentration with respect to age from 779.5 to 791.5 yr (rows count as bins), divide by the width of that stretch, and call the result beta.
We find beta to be 2.25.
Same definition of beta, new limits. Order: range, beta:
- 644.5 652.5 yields 2.30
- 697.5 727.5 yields 2.14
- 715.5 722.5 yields 2.07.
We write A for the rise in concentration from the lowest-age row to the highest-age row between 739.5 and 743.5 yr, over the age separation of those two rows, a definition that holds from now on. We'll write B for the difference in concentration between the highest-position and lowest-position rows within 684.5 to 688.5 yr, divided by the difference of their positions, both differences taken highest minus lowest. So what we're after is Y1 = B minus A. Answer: -8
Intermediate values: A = 5.5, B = -3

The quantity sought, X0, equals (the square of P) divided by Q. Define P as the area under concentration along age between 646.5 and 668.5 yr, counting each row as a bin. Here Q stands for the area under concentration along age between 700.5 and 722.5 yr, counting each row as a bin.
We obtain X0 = 5456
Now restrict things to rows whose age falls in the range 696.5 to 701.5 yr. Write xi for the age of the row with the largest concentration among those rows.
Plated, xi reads 697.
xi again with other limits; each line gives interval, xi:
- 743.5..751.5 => 751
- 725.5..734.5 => 734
